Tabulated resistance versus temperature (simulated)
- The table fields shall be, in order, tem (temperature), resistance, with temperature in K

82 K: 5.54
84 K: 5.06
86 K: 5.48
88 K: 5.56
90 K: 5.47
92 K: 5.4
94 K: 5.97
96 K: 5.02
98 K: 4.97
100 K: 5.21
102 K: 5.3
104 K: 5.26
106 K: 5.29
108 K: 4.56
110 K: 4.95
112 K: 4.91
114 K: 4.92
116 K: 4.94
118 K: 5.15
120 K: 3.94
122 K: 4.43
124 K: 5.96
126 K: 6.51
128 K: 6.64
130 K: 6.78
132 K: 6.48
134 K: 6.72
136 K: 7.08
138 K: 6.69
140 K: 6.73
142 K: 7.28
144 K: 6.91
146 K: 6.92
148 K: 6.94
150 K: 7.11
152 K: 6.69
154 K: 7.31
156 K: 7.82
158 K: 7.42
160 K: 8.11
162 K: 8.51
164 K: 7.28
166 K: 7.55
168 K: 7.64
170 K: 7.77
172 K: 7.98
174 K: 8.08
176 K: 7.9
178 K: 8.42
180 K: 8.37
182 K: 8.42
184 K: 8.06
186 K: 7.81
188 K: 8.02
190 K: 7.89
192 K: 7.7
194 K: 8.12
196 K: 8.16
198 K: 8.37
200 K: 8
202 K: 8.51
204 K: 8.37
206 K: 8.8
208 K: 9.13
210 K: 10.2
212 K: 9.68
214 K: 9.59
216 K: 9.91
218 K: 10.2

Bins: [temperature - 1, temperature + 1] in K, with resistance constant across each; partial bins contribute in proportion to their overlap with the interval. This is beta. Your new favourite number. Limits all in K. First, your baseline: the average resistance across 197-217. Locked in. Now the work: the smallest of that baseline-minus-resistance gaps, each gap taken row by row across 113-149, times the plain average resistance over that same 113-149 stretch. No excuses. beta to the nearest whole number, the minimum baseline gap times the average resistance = 11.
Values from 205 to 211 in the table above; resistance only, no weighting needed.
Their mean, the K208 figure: 9.4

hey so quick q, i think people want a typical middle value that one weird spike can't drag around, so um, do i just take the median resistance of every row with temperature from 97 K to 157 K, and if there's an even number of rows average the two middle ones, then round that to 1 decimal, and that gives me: 6.5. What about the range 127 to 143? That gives 6.7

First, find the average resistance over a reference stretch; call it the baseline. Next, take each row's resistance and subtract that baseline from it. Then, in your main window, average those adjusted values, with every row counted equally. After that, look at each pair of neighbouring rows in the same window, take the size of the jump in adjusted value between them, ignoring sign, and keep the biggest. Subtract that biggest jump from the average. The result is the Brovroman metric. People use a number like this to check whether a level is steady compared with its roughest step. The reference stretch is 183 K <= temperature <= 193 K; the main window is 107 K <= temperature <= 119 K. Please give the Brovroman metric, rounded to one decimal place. -3.4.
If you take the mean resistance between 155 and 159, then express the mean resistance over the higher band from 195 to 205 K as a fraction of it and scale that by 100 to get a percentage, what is 109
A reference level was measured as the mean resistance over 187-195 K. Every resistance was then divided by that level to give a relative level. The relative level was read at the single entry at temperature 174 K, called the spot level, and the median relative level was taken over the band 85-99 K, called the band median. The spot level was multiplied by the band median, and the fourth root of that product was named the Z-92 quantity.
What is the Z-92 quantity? 0.92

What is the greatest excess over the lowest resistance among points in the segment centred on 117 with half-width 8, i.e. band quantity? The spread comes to 2.0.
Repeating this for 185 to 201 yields 0.7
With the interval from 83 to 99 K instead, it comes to 1.0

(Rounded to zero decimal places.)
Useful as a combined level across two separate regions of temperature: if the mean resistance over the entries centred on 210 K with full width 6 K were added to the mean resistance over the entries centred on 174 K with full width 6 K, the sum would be 18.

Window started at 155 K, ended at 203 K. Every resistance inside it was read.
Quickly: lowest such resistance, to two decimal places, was 7.28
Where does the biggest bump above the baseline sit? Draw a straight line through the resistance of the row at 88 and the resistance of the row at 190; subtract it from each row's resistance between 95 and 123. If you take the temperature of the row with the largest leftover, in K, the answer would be 102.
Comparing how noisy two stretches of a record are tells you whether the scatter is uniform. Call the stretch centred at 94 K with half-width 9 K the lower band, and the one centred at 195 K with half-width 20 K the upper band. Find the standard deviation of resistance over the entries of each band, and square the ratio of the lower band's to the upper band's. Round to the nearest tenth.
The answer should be 0.2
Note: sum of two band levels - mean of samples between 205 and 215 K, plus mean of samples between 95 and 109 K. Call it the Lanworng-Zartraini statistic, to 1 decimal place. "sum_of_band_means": 14.6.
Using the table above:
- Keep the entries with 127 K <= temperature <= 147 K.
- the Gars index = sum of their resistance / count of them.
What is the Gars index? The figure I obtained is 6.8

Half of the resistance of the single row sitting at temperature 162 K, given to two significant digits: 4.3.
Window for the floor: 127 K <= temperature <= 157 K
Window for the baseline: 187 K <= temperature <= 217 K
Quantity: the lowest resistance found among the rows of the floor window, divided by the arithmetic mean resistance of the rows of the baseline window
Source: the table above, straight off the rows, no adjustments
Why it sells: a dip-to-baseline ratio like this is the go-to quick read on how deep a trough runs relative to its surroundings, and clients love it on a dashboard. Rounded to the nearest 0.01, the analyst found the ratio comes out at 0.75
